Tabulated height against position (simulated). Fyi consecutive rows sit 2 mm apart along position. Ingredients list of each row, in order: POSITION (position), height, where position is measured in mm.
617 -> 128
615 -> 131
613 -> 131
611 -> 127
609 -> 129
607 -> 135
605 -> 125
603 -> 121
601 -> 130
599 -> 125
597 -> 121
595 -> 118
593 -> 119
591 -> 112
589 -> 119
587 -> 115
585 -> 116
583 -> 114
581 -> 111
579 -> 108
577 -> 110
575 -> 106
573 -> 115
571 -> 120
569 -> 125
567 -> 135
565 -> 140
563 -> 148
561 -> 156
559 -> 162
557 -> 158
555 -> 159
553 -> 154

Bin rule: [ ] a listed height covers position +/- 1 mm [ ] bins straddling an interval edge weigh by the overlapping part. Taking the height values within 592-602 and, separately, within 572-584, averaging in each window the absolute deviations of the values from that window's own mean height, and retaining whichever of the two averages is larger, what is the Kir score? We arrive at 4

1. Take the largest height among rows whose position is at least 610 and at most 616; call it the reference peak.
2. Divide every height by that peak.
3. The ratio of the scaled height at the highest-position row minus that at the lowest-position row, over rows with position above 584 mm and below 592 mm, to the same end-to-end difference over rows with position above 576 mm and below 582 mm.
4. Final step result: -4.0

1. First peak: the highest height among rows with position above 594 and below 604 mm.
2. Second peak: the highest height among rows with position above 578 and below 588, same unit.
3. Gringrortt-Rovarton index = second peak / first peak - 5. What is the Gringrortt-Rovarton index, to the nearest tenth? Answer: -4.1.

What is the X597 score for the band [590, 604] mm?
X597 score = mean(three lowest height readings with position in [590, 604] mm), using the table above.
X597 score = 116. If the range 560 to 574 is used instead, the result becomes 120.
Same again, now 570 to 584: 108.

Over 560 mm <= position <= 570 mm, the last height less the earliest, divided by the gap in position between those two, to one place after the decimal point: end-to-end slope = -3.9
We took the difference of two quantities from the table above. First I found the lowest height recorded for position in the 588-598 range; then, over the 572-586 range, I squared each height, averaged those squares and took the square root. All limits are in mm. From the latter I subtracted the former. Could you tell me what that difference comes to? -1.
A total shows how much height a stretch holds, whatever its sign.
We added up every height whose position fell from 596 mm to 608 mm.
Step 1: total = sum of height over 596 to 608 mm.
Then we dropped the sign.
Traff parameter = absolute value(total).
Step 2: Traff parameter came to 757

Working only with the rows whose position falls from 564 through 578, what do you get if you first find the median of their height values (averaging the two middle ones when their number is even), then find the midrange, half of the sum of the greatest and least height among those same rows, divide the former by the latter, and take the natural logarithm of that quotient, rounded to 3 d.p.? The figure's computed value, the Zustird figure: -0.025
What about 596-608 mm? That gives -0.024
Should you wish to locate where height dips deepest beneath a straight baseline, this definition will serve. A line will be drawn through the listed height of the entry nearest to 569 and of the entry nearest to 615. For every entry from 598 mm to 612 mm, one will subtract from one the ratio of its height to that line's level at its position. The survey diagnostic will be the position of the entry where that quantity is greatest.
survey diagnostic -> 603 mm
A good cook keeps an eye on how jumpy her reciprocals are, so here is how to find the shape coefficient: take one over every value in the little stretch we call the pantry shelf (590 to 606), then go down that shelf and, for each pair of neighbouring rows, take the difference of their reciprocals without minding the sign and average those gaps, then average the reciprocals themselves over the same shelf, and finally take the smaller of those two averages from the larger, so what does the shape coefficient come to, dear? 0.0079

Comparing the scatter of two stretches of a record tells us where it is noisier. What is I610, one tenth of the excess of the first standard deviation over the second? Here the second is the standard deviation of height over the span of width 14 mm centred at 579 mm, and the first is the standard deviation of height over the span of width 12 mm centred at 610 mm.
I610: 0.0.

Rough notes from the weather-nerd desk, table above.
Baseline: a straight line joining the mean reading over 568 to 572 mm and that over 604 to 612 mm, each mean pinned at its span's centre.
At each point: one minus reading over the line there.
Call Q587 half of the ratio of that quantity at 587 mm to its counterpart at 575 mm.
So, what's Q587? 0.29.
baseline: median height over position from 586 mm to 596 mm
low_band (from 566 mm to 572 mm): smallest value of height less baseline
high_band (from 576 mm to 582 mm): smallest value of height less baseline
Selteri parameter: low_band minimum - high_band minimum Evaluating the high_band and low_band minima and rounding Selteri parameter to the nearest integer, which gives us 12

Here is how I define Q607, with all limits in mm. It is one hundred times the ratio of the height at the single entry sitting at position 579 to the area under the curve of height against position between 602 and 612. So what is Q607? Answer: 8.5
